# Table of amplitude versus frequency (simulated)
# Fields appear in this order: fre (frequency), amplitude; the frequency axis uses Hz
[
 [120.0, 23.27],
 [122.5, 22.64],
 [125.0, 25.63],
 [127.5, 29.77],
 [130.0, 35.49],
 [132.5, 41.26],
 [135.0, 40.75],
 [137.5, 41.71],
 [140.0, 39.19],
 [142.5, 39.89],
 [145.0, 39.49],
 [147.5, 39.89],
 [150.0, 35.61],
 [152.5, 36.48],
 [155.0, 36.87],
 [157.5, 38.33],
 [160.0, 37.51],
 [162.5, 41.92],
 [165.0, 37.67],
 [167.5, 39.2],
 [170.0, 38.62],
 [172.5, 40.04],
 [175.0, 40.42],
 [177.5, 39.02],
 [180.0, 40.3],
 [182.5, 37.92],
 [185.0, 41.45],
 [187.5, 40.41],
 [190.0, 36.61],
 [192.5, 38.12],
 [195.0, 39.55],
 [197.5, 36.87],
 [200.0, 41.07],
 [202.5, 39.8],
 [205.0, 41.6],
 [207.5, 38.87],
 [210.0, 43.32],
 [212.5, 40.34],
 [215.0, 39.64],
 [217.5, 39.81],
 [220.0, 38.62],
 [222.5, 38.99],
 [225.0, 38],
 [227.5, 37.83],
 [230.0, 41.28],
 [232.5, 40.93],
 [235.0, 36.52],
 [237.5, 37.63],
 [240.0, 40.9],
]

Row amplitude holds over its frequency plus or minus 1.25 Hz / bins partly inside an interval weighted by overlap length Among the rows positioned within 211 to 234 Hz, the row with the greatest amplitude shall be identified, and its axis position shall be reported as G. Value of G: 230.0 Hz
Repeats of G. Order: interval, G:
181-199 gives 185.0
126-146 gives 137.5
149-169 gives 162.5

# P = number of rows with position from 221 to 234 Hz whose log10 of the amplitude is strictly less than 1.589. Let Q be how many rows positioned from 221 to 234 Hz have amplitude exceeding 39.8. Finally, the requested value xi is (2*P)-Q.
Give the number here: 2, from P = 2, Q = 2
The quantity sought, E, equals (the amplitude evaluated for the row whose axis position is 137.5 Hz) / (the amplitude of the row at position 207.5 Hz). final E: 1.07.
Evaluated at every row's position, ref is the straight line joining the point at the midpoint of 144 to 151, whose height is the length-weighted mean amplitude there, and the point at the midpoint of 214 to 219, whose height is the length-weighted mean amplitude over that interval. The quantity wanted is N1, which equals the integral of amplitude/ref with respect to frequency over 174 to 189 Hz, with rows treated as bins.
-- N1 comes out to 15.3 Hz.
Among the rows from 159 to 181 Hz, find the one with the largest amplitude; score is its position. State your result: 162.5 Hz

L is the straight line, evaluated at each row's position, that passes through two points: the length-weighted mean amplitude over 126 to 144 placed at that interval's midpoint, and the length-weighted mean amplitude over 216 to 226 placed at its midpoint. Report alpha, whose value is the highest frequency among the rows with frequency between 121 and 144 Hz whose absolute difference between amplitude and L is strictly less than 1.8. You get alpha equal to 142.5 Hz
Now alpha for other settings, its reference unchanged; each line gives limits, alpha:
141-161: 160.0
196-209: 207.5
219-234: 227.5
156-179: 177.5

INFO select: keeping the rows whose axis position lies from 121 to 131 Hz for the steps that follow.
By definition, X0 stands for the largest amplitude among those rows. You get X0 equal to 35.49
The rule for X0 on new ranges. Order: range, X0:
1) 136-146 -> 41.71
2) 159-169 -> 41.92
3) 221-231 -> 41.28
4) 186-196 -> 40.41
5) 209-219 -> 43.32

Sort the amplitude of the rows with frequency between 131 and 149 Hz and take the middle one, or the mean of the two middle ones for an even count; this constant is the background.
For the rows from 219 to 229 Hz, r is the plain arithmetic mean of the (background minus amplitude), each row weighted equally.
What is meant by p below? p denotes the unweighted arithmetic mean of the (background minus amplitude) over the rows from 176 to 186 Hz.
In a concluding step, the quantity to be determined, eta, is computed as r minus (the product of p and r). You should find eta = 1.2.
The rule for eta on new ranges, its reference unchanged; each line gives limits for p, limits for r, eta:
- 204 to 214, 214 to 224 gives 1.3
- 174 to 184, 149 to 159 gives 1.6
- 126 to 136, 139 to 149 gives -0.6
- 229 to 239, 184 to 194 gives 0.1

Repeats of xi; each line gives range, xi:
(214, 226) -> 3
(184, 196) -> 2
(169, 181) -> -1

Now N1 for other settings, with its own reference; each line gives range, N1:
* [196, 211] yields 15.3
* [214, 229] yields 14.7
